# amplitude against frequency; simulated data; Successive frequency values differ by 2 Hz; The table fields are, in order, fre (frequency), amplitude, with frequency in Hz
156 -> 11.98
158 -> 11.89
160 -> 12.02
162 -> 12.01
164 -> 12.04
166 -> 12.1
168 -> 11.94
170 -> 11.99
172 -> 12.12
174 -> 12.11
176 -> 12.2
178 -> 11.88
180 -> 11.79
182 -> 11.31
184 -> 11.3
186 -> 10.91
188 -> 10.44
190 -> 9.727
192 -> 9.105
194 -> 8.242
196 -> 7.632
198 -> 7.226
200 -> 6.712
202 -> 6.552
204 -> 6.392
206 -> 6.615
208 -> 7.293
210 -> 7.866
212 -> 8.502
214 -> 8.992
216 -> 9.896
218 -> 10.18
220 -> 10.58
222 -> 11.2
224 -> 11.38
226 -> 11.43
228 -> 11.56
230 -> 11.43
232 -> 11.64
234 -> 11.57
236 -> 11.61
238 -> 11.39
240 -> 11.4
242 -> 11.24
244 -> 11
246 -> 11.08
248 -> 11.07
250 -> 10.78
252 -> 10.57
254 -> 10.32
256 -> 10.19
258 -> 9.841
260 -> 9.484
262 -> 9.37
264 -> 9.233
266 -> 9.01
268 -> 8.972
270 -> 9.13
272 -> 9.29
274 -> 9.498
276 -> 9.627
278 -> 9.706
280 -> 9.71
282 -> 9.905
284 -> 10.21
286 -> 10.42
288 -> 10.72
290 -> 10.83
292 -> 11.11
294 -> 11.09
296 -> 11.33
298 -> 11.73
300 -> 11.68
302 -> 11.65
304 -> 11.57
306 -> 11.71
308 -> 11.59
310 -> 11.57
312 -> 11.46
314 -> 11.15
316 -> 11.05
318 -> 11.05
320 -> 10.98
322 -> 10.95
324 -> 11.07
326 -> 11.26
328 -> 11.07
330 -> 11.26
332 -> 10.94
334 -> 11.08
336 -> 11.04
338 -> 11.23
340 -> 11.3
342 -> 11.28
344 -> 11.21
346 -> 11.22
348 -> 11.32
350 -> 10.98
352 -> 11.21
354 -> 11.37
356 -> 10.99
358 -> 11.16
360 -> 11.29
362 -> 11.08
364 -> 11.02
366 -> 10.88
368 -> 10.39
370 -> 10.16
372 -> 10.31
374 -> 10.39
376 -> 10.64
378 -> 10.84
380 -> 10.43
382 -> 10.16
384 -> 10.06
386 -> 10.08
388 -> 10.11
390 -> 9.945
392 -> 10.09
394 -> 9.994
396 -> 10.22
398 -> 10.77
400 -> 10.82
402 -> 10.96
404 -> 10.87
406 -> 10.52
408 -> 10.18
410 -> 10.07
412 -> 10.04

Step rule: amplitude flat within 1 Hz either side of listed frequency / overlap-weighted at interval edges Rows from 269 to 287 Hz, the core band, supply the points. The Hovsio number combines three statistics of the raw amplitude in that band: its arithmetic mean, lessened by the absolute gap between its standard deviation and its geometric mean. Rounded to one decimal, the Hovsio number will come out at 0.4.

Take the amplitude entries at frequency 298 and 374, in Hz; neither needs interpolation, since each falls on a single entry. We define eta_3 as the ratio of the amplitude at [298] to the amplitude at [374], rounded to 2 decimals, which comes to 1.13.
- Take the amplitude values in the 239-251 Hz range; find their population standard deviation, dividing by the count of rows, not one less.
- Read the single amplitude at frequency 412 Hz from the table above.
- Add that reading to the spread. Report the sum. 10.2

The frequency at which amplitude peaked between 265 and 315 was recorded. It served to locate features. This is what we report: 298 Hz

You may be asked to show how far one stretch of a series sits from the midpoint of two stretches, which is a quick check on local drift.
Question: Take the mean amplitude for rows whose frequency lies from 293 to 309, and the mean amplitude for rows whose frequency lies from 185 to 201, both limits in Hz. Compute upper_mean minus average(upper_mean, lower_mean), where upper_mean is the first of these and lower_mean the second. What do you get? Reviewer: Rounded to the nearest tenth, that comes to 1.4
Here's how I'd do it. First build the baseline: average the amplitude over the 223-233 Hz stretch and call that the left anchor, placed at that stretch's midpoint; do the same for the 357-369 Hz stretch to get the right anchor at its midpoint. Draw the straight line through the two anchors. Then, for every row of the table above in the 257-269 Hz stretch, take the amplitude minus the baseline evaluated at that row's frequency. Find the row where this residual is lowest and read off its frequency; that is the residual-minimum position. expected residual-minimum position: 268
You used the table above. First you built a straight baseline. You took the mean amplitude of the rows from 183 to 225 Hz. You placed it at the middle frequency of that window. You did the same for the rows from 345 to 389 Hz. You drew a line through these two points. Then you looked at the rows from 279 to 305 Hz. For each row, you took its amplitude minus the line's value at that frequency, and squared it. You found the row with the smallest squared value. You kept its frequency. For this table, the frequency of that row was 280 Hz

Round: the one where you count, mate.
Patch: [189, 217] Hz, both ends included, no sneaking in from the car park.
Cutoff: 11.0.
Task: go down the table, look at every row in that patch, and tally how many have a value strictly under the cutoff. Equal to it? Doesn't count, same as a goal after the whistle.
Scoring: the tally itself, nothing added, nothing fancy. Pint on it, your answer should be 14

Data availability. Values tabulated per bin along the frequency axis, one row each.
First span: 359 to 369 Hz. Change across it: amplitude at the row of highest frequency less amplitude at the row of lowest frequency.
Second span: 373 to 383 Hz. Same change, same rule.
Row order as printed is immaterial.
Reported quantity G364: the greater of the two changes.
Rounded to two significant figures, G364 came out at -0.23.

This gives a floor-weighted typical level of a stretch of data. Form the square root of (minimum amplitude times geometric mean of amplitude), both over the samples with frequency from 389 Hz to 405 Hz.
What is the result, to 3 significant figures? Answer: 10.2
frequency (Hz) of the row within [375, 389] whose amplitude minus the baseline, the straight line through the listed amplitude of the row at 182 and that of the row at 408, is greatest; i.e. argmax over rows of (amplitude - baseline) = 378 Hz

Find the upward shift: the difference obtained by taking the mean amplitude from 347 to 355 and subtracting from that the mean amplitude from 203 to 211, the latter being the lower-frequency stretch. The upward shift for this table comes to 4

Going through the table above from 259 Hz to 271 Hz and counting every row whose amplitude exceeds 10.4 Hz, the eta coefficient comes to 0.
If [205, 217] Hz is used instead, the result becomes 0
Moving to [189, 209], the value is 0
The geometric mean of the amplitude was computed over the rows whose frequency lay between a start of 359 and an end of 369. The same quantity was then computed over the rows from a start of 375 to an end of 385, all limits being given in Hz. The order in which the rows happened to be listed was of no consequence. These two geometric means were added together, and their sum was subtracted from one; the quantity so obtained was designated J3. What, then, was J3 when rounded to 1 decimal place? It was -20.3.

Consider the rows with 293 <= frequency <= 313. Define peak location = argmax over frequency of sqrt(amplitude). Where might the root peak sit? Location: 298 Hz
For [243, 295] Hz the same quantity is 292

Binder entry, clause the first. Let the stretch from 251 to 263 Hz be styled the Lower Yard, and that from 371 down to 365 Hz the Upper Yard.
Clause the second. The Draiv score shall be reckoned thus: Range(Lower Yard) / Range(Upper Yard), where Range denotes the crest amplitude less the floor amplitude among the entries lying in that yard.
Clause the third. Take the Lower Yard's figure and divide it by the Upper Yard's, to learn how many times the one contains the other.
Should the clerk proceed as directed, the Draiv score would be 1.7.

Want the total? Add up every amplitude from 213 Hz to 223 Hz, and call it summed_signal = 51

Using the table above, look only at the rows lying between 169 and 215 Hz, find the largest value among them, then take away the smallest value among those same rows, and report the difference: 5.8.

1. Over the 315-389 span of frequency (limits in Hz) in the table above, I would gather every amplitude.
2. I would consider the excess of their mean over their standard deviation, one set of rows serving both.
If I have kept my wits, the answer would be 10.5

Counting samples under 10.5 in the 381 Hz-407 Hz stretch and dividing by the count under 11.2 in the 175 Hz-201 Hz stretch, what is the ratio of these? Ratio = 1.0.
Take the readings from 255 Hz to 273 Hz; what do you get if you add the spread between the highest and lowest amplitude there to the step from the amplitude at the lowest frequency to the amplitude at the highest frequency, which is 0.3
